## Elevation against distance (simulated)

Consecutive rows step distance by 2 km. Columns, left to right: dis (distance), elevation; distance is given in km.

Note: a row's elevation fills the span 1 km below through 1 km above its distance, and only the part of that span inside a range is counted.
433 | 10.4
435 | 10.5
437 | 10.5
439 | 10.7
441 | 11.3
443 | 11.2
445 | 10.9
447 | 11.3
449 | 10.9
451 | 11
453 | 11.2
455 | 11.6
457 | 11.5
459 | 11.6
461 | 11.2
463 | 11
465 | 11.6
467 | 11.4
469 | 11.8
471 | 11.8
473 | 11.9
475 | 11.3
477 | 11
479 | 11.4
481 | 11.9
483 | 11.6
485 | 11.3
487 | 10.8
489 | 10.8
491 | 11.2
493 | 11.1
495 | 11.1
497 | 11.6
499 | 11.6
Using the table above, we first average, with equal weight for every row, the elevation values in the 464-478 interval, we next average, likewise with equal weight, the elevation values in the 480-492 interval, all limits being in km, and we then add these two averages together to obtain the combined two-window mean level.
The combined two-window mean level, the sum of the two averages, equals 22.8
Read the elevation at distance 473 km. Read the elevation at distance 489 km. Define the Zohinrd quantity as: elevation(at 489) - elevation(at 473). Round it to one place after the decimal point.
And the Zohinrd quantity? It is -1.1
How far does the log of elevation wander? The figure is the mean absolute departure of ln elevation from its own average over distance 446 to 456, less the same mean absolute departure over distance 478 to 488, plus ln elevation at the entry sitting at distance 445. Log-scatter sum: 2.38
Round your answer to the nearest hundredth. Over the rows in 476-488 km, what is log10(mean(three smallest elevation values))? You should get 1.04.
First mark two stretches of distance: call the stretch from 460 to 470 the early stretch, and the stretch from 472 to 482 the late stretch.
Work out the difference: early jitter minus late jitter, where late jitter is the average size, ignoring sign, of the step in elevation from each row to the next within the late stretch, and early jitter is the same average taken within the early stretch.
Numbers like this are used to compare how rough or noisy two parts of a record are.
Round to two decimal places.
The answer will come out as -0.10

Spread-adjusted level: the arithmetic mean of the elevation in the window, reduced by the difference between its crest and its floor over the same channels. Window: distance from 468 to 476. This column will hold 11.1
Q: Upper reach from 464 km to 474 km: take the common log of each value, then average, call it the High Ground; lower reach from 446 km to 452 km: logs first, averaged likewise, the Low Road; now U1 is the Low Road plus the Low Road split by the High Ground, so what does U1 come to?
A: 2.02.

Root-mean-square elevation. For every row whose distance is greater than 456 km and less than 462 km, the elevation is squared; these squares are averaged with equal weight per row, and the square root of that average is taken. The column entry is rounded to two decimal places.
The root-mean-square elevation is 11.43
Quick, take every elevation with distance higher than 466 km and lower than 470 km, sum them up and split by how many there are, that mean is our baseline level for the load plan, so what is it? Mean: 11.6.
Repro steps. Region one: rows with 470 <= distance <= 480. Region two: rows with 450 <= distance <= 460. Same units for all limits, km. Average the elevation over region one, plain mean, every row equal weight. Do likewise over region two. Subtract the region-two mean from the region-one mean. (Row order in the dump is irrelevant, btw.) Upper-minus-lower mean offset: 0.10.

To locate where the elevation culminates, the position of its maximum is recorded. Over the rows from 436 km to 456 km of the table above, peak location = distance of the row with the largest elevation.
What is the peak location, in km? 455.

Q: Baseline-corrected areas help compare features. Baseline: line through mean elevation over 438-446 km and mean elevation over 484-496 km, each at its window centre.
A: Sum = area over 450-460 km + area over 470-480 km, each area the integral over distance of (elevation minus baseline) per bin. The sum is 7.9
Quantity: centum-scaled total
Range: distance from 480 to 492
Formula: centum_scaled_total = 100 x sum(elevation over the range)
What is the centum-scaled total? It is 6760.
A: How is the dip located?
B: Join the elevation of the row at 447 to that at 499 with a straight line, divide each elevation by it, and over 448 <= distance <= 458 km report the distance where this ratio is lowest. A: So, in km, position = 449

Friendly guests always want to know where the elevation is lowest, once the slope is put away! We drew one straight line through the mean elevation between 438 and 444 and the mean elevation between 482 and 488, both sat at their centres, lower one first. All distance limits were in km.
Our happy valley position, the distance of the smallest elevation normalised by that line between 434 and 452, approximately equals 437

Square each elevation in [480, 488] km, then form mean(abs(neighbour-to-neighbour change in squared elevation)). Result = 8.3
